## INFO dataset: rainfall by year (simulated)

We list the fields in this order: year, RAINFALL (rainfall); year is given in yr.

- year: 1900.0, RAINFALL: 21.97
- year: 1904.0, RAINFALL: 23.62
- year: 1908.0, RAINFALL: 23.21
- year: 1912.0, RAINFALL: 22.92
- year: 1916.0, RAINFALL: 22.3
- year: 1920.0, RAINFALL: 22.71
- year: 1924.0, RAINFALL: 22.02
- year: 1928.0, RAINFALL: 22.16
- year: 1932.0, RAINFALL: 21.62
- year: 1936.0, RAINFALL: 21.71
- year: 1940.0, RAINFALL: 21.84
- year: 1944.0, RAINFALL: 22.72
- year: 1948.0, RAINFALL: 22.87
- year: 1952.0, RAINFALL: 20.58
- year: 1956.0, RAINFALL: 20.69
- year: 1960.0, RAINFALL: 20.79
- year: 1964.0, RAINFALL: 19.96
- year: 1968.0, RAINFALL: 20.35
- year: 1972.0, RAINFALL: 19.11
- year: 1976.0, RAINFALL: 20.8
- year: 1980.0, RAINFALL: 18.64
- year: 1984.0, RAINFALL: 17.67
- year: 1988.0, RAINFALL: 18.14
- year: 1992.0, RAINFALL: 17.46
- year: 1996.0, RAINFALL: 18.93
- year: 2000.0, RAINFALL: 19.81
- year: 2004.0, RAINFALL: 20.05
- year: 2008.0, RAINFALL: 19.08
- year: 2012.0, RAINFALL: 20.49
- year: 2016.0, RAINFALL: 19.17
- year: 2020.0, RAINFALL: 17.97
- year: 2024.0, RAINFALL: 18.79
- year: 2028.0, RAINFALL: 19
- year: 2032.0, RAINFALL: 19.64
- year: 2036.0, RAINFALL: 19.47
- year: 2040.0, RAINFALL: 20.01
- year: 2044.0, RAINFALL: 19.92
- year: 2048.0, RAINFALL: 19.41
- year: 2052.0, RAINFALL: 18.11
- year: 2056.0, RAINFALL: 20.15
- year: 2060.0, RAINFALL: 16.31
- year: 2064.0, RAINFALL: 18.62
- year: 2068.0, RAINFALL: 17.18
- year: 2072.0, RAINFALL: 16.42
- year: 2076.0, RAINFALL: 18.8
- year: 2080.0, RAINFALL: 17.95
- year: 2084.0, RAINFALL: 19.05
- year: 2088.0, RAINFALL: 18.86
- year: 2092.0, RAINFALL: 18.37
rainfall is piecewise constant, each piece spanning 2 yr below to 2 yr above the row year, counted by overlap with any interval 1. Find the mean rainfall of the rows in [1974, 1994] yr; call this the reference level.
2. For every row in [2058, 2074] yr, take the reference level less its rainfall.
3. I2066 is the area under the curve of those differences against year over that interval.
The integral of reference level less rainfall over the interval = 23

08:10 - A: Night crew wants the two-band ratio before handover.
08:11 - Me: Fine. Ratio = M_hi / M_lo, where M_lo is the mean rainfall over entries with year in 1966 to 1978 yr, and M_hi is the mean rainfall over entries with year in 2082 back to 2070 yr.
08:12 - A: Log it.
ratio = 0.88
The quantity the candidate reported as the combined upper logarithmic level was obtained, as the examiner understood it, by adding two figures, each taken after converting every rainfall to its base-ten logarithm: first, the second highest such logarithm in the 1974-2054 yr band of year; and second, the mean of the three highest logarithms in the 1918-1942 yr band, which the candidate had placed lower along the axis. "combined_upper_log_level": 2.66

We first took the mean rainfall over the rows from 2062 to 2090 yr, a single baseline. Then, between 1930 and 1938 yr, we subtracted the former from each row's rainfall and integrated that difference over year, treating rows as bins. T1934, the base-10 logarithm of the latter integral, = 1.5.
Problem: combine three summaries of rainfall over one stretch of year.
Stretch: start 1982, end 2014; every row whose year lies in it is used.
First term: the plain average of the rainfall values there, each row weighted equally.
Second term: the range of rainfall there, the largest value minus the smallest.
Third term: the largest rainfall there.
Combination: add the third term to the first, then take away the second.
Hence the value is 36.4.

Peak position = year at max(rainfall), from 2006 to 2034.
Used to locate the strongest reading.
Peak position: 2012.0 yr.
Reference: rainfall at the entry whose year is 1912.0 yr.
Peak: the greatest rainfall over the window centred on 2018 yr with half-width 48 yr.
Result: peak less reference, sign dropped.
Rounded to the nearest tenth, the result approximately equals 2.1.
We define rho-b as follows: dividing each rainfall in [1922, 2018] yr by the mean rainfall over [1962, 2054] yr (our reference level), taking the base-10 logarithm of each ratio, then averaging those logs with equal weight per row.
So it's 0.022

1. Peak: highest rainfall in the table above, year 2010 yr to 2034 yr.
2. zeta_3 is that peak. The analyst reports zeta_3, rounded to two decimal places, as 20.49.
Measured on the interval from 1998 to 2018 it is 20.49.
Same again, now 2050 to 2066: 20.15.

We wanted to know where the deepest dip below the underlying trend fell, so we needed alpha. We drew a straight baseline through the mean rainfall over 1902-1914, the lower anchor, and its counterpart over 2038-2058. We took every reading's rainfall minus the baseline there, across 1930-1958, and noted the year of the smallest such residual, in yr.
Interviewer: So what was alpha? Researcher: 1952.0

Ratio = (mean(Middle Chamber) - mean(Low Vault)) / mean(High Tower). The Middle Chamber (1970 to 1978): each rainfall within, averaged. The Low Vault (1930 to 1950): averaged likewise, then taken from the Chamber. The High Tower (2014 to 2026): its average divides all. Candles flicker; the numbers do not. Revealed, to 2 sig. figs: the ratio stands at -0.12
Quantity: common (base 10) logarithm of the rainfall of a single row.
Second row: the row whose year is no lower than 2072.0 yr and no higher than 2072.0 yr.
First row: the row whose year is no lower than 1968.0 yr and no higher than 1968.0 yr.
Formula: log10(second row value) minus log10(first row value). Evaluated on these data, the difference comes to -0.093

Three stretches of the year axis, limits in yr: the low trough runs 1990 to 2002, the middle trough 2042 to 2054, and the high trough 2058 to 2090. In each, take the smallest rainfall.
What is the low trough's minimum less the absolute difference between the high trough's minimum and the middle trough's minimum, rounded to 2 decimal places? 15.66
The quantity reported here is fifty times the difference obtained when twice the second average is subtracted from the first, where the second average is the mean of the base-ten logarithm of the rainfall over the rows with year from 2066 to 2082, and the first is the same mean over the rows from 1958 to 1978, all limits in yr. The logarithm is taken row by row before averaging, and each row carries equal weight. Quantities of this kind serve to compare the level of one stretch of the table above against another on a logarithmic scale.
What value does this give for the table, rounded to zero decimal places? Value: -59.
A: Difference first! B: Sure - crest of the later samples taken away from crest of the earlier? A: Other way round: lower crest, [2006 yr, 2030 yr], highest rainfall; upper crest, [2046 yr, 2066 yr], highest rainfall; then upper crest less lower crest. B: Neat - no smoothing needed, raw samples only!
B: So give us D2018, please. -0.3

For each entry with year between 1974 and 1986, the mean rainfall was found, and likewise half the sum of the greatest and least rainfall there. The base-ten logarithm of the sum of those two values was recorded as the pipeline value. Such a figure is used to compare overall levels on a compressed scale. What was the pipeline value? 1.58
